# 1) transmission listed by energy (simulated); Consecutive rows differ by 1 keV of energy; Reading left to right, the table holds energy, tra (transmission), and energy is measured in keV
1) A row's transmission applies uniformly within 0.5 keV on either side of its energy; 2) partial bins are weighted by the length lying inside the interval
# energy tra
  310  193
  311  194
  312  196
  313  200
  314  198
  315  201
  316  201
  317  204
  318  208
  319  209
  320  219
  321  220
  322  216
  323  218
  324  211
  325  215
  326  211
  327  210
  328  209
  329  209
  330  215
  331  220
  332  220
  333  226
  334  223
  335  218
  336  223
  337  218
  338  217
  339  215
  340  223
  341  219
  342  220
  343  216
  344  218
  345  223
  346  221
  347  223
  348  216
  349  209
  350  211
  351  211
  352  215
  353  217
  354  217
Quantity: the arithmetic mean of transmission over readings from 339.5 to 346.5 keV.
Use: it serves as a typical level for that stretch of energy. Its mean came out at 220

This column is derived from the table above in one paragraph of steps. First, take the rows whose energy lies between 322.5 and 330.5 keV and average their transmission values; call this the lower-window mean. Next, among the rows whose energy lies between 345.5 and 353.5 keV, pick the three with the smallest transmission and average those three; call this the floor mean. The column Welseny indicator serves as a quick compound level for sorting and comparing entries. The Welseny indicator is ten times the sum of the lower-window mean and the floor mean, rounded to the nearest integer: 4226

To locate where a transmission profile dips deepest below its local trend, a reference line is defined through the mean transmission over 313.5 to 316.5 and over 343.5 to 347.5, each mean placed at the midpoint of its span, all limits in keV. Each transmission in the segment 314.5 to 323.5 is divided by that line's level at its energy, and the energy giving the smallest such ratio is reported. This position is 316 keV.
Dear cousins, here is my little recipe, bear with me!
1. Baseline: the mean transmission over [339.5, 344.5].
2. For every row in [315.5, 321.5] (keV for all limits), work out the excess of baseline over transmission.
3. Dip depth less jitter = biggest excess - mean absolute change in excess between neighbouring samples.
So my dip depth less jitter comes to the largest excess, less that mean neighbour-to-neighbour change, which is 14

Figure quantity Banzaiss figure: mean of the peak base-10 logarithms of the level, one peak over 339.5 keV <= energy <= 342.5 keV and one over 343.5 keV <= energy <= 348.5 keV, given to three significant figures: 2.35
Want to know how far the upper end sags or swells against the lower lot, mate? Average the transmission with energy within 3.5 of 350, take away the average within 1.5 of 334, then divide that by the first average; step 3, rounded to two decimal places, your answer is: -0.04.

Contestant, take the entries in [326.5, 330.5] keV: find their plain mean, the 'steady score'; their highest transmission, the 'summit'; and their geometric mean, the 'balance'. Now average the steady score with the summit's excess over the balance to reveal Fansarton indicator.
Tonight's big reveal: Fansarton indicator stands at 108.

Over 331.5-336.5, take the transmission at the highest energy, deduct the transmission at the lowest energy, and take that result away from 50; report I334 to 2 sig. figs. 47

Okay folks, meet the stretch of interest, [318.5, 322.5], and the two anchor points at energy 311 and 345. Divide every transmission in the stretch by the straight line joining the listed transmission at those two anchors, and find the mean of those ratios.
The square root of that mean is 1.034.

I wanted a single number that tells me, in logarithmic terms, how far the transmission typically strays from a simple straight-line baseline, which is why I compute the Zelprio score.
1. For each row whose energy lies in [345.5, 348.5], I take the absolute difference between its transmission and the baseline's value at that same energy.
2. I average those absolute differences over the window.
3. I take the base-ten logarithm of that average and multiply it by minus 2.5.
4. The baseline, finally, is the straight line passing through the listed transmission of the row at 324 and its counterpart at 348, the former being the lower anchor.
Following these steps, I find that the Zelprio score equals -1.56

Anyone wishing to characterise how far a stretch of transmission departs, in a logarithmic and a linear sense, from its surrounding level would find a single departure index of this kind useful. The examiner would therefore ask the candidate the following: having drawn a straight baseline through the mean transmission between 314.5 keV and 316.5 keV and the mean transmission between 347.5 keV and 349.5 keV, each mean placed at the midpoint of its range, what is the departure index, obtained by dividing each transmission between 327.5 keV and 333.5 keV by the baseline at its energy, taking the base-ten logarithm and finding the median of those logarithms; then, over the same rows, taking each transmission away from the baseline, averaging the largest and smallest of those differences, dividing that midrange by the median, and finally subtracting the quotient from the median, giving 489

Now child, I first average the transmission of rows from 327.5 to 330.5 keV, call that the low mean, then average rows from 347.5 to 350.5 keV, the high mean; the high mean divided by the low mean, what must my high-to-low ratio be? 1.00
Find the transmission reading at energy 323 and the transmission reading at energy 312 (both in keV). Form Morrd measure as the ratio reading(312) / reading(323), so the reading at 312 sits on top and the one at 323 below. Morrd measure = 0.90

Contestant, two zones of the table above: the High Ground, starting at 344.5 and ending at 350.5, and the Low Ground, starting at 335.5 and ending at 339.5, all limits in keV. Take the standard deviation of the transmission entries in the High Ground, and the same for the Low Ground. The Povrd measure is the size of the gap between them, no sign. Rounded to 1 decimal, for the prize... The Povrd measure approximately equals 2.7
